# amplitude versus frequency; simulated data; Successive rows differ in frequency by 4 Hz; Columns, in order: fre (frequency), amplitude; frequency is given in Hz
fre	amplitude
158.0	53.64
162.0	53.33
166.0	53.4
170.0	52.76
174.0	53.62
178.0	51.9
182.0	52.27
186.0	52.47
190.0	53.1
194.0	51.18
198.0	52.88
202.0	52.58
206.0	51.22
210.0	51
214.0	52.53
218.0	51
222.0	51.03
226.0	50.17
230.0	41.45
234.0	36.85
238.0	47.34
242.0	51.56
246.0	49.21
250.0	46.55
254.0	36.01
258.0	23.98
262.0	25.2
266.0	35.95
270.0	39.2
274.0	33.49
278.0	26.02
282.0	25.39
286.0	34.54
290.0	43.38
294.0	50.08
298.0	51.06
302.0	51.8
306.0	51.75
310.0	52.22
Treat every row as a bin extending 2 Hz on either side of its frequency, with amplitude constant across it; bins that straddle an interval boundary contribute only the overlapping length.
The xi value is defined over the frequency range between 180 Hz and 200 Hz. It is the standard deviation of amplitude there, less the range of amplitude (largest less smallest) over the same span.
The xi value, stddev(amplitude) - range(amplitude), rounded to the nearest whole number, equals -1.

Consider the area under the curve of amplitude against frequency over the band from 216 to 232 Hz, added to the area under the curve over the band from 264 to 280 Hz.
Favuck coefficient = 1313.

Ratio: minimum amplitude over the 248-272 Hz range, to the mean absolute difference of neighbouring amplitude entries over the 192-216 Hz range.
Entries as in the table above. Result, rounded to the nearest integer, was 23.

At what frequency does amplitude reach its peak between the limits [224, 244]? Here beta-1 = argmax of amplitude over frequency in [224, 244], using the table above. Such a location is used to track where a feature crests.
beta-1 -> 242.0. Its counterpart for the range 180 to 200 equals 190.0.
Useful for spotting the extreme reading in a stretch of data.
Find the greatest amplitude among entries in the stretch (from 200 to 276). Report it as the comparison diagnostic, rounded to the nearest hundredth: 52.58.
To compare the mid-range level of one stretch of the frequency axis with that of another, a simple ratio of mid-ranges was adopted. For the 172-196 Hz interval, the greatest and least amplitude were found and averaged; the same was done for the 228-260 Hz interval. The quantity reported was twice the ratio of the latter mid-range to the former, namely 1.44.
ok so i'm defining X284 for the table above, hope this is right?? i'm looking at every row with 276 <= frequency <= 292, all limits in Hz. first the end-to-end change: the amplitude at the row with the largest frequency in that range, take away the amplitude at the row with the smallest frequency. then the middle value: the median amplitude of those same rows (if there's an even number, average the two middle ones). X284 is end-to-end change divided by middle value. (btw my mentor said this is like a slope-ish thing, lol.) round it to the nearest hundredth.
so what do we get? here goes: 0.57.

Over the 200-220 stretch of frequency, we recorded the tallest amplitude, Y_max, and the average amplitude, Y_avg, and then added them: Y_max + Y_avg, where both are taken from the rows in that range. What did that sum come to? 104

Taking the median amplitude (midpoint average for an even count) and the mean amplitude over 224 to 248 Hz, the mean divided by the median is 0.95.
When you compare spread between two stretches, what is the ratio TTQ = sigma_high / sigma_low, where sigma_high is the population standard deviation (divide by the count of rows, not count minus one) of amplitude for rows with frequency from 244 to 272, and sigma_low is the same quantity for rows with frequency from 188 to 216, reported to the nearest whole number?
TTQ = 11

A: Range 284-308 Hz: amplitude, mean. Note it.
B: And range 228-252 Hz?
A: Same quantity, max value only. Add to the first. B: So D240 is 98.7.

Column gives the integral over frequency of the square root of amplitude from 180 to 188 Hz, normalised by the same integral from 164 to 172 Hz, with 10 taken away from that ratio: -9.01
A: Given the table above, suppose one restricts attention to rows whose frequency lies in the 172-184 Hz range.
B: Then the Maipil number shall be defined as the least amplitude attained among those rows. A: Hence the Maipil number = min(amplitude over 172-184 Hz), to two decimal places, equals 51.90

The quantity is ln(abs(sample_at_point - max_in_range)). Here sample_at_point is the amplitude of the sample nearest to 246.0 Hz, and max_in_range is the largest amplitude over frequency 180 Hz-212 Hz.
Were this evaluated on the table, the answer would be 1.4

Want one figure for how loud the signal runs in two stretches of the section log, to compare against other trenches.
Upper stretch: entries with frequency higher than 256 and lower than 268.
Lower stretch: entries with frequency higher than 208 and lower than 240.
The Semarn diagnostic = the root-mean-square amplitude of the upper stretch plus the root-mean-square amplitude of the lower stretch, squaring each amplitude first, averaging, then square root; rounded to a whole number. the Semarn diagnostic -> 77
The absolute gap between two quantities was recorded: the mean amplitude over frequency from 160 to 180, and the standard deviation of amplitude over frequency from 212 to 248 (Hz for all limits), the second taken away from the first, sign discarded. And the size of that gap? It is 48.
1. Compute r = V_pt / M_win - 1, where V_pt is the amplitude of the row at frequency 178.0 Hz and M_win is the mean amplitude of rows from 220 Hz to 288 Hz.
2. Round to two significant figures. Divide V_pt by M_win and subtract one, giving 0.35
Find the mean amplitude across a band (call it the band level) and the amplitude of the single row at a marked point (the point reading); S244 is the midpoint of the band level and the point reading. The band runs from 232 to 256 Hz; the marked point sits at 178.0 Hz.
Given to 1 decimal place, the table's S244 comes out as 48.2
